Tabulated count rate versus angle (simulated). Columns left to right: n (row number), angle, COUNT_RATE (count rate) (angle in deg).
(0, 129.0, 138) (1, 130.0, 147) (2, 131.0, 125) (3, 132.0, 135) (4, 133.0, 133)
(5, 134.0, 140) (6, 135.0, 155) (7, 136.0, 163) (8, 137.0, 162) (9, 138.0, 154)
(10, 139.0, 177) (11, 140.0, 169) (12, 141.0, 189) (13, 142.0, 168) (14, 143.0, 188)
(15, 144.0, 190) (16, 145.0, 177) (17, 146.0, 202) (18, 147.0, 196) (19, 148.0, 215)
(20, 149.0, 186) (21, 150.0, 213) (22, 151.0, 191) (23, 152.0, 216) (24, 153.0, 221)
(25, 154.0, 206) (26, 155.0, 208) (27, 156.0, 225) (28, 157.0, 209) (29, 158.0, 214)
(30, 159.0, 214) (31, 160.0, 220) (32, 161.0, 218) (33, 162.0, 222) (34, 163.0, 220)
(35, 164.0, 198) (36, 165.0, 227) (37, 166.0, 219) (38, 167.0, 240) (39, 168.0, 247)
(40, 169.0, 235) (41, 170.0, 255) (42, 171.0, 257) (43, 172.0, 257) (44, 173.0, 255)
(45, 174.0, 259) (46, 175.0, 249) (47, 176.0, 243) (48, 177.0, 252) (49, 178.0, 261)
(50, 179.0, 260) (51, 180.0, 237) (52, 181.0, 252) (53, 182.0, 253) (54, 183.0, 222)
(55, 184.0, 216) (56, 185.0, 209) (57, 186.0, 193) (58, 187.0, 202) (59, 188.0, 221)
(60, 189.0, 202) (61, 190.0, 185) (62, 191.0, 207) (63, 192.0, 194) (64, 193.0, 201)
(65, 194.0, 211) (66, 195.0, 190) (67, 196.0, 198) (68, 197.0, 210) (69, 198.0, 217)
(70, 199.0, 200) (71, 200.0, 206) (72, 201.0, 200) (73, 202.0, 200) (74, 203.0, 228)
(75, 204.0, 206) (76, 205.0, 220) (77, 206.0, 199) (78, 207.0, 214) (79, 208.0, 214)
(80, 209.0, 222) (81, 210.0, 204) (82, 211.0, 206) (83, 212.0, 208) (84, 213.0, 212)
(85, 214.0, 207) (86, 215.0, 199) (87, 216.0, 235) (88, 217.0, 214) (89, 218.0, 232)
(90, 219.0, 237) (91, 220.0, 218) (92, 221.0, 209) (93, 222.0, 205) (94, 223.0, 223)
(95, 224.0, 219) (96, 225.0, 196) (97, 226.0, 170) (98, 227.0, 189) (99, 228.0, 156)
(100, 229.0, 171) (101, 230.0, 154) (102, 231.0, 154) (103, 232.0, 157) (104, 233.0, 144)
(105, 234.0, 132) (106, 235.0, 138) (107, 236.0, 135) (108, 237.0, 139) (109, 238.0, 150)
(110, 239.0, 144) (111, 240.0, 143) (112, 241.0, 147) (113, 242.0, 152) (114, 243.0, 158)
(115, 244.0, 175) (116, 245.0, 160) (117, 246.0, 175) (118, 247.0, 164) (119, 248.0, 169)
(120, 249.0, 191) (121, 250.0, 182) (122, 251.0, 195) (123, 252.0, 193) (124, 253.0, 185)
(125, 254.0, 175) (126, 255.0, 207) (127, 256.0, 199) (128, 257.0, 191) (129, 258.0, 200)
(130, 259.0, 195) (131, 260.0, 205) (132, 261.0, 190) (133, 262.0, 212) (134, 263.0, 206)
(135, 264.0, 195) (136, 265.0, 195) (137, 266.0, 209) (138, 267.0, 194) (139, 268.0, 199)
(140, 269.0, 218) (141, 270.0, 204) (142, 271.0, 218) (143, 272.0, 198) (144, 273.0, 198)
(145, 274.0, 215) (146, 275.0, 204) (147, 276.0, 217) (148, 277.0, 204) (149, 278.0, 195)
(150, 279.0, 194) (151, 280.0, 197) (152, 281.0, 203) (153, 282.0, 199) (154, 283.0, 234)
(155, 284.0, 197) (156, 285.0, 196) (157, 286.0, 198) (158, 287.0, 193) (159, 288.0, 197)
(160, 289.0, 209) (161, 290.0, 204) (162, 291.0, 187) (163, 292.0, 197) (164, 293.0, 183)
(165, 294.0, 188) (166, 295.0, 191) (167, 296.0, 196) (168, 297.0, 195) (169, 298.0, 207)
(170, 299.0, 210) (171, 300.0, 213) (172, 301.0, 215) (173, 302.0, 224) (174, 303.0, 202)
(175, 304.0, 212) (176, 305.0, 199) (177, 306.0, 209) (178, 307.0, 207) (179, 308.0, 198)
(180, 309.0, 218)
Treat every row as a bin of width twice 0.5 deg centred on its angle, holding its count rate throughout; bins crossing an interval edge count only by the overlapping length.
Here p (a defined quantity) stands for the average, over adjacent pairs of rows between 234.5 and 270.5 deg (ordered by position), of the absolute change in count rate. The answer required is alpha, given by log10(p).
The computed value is 1.01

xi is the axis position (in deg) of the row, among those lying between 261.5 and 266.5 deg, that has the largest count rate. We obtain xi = 262.0 deg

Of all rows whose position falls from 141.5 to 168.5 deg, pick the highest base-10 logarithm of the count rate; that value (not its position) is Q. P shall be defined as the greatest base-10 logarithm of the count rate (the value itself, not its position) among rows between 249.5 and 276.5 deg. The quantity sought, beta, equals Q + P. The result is 4.73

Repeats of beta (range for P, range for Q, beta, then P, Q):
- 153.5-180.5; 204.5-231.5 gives 4.79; 2.42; 2.37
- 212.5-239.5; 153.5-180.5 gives 4.79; 2.37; 2.42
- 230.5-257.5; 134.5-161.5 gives 4.67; 2.32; 2.35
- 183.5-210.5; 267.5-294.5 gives 4.73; 2.36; 2.37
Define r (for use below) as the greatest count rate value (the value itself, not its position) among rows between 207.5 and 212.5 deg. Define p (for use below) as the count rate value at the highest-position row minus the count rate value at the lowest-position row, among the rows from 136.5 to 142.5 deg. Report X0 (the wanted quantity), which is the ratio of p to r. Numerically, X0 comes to 0.03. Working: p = 6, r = 222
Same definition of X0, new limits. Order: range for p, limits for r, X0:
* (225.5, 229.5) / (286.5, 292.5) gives 0.00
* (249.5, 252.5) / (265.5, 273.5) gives 0.05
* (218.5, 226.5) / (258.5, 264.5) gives -0.32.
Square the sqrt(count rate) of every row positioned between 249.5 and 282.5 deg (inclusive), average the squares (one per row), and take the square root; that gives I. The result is 14.1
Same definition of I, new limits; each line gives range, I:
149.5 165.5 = 14.6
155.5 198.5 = 15.0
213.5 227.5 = 14.5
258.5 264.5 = 14.2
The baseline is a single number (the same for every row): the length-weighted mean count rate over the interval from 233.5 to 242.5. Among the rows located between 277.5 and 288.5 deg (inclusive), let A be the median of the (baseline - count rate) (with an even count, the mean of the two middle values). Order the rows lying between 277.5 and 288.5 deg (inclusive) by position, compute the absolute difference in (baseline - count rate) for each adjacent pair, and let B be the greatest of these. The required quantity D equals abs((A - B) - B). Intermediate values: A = -55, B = 37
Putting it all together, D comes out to 129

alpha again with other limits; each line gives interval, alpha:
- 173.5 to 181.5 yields 1.02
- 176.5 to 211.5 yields 1.10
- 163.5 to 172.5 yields 1.09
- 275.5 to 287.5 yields 1.02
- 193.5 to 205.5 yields 1.11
